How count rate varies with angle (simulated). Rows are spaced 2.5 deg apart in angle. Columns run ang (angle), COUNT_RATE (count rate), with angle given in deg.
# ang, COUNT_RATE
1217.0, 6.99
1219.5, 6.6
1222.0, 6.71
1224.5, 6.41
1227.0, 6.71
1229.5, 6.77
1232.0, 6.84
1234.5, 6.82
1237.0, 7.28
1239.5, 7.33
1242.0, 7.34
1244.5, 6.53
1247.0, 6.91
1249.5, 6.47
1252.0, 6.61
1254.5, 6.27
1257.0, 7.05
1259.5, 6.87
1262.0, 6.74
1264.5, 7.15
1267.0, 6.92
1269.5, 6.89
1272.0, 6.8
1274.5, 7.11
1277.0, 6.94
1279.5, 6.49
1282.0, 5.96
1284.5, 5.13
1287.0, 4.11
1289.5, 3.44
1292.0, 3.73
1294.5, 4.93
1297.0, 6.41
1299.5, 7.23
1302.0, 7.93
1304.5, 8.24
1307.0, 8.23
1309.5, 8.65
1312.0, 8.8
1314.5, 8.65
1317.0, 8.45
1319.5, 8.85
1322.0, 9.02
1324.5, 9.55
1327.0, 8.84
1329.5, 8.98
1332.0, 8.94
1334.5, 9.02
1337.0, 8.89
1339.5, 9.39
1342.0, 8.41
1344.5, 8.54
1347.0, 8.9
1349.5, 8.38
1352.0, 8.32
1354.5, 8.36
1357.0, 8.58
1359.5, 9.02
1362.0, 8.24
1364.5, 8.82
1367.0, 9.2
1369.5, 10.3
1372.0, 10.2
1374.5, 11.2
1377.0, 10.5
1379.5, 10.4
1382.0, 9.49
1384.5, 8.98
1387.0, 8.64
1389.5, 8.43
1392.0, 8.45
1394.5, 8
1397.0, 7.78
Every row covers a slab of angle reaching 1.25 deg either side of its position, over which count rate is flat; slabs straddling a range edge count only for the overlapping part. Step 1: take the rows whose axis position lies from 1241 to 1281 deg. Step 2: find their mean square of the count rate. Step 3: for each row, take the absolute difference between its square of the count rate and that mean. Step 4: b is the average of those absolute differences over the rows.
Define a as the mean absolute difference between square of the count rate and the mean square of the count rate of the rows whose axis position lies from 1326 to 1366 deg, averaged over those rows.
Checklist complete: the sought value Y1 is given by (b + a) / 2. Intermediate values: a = 4.9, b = 3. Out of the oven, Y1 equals 4.0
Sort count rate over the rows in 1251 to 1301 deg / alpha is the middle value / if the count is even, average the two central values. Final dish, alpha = 6.7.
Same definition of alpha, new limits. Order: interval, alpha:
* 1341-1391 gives 8.9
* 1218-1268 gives 6.8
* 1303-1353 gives 8.8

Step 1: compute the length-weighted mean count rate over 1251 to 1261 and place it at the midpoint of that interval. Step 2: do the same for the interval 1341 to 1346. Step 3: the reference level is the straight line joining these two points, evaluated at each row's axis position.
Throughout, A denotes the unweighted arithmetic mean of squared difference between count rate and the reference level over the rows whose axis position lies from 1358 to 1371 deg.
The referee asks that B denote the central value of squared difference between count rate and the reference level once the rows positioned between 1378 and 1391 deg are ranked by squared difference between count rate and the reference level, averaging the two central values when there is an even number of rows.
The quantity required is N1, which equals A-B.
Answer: -0.1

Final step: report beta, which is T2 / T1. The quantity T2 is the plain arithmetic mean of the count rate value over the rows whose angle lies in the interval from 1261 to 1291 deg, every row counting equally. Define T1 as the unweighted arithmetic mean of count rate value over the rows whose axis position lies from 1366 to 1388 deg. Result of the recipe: 0.6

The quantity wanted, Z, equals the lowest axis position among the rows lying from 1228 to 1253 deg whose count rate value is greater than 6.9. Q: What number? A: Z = 1237.0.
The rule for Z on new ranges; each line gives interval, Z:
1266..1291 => 1267.0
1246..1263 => 1247.0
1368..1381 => 1369.5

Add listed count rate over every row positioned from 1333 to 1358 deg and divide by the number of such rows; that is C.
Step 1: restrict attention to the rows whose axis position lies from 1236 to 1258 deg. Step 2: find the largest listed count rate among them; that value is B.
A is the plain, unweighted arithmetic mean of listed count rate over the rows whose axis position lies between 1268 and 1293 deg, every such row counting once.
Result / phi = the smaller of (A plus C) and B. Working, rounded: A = 5.7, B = 7.34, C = 8.7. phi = 7.3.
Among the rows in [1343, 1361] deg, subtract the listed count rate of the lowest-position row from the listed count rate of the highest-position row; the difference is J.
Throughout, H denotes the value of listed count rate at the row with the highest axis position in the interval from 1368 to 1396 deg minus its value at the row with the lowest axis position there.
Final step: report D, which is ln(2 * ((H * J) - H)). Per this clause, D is 0.9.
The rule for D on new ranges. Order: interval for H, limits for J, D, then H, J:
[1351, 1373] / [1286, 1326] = 2.8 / 1.9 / 5.4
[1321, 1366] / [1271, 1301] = -1.5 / -0.2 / 0.4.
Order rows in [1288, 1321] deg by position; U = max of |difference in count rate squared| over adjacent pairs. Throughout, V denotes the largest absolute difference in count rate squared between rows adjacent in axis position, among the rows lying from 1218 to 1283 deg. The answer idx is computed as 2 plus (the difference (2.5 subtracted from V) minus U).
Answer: -6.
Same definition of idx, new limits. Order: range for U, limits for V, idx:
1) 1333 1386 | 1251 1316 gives -5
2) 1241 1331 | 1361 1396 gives 4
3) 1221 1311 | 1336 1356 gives 0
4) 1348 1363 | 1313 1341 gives -1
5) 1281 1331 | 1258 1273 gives -12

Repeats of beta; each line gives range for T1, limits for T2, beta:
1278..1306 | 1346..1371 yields 1.5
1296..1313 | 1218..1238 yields 0.9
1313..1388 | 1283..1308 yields 0.7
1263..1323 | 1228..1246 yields 1.0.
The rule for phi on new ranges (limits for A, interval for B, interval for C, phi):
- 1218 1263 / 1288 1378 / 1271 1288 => 11.2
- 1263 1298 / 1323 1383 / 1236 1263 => 11.2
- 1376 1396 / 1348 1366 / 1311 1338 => 9.0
